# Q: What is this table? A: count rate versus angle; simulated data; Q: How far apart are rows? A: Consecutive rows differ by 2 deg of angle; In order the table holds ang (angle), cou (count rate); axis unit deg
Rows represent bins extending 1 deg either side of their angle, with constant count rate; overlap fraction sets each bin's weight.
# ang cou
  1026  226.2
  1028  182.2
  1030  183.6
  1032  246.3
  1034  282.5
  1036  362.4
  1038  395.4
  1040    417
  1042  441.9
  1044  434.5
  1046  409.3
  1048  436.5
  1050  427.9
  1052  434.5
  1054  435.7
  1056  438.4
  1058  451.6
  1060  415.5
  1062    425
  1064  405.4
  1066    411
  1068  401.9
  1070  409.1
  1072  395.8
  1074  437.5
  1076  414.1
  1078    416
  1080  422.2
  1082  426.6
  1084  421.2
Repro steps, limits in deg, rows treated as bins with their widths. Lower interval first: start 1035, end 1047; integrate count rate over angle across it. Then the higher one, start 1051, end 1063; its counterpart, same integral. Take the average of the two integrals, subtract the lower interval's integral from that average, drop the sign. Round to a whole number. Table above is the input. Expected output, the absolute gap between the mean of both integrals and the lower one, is 140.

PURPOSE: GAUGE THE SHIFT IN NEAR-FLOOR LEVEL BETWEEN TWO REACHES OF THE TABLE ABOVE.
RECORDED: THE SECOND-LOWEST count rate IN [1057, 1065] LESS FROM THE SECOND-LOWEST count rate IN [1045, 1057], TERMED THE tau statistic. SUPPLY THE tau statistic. 12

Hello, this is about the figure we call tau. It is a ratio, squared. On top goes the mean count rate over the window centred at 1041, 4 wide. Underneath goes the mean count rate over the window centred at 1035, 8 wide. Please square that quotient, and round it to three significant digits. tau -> 1.78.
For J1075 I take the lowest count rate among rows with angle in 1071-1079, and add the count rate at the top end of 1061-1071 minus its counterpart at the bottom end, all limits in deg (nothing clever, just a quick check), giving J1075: 380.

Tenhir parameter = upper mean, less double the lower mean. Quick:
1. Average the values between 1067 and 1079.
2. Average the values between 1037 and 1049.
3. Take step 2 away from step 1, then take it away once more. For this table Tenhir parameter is -432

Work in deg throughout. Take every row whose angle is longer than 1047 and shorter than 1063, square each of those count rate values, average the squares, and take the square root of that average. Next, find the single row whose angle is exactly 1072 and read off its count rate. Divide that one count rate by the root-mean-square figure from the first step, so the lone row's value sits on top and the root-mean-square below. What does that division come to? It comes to 0.91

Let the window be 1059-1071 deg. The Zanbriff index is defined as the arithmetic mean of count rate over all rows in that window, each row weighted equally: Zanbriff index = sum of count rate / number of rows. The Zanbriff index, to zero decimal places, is 411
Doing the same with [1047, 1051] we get 432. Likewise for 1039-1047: 426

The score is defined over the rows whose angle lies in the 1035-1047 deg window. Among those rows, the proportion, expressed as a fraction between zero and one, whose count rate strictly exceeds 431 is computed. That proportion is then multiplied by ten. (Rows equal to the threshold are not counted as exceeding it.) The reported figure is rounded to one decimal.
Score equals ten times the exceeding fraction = 3.3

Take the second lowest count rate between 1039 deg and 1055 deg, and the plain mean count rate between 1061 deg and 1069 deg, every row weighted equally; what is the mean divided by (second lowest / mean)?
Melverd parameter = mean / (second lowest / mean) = 405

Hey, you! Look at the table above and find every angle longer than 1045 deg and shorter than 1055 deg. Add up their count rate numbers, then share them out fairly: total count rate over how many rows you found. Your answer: 429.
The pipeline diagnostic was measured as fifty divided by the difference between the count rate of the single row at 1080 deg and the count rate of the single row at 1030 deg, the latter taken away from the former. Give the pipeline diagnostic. 0.2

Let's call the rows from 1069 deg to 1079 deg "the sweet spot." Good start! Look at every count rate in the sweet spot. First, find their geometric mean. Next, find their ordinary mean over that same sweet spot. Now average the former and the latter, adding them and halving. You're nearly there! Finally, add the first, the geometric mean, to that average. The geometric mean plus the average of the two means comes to 829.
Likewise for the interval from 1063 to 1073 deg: 809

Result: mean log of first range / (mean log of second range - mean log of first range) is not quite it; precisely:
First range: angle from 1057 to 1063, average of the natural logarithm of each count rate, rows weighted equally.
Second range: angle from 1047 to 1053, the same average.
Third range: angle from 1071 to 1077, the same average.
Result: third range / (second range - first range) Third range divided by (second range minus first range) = 1033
